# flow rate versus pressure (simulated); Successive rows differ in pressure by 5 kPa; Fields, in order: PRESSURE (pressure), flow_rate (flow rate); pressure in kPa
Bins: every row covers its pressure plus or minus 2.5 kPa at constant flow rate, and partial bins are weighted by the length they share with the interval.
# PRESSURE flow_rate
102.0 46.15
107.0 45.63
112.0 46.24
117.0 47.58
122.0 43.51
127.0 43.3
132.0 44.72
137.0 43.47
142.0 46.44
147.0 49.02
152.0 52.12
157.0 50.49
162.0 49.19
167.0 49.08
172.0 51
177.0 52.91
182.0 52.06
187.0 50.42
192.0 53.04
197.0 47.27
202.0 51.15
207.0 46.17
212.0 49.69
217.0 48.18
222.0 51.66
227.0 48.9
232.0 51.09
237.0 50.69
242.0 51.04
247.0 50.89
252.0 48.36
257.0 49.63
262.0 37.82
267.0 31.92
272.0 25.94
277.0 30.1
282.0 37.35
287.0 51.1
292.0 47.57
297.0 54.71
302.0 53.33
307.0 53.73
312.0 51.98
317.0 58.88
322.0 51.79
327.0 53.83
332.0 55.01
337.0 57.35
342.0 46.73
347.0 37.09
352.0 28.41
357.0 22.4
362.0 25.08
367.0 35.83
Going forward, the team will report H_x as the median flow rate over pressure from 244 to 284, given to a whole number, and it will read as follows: 38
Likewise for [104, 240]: 49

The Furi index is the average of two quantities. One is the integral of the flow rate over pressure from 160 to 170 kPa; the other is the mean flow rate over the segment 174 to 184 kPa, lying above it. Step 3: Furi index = 272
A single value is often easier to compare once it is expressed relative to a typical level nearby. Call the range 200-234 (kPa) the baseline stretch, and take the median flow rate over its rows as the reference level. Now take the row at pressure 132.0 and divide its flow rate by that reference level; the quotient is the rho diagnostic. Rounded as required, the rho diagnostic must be 0.90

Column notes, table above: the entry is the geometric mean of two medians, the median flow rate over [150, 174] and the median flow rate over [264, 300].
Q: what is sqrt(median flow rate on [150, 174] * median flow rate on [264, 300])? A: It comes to 43.4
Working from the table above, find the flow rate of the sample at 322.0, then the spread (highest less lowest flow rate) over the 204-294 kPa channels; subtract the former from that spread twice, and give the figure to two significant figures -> -78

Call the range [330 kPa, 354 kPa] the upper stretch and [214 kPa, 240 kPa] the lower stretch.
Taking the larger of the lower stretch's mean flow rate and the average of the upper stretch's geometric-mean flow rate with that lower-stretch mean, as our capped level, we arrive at 50.1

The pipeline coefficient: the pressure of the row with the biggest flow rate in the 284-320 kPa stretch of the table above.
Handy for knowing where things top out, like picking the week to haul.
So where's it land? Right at 317.0 kPa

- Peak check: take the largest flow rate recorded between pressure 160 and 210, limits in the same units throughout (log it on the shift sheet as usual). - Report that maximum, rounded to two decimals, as 53.04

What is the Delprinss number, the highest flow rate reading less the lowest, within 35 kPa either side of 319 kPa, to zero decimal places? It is 30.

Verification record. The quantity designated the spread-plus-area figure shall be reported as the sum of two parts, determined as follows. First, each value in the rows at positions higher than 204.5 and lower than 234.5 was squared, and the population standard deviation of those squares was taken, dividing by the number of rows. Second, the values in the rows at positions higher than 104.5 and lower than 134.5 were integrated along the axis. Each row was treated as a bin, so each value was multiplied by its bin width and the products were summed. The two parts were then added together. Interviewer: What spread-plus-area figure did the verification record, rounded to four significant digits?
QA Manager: 1534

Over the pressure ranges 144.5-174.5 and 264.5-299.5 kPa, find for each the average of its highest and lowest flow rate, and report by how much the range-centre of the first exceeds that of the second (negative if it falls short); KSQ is 10.2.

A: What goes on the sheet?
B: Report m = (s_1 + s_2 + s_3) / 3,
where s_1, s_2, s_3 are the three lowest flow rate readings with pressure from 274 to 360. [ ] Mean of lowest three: 27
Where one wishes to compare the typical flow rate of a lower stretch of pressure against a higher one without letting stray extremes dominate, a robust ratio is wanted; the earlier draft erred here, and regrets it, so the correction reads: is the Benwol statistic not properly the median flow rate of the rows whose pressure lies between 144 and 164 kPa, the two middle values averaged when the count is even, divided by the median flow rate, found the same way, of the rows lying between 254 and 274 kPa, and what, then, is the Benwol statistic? 1.4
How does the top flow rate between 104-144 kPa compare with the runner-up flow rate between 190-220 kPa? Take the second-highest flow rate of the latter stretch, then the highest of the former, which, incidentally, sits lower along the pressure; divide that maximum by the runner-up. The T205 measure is 0.93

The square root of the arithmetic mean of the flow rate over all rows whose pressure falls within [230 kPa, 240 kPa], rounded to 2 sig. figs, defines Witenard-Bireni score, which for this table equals 7.1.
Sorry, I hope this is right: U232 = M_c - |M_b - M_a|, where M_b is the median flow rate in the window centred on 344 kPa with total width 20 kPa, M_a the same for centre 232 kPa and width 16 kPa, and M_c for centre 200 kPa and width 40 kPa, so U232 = 41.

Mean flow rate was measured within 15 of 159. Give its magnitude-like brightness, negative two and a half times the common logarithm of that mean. -4.25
